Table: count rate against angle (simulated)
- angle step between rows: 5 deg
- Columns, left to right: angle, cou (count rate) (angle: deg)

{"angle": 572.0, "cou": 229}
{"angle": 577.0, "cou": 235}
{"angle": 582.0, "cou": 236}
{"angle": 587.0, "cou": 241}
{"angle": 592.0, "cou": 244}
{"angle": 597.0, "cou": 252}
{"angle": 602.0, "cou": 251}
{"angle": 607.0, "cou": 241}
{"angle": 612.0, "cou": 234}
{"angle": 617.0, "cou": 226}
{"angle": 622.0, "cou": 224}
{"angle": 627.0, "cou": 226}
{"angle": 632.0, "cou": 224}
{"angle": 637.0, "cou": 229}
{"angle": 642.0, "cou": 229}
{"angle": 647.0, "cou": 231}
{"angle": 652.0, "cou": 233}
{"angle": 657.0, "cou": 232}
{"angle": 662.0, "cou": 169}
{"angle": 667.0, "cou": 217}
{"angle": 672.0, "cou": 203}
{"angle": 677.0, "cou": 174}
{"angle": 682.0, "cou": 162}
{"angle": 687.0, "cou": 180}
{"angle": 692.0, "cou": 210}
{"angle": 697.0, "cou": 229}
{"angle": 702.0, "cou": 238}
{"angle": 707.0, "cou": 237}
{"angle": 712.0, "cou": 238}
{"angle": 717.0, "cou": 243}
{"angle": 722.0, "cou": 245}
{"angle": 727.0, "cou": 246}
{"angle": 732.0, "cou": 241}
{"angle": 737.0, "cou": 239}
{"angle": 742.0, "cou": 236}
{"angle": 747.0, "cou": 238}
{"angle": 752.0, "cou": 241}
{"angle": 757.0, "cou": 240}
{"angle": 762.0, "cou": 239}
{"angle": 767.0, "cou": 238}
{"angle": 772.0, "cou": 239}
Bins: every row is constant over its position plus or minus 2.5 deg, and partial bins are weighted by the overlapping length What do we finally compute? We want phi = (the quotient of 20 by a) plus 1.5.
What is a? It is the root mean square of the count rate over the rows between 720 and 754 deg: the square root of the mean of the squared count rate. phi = 1.58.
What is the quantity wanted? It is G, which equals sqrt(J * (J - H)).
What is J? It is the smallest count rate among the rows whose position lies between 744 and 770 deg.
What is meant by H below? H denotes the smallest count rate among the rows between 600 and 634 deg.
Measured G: 58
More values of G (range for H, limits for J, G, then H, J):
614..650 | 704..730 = 56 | 224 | 237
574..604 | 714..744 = 15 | 235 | 236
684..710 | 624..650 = 99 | 180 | 224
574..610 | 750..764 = 31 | 235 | 239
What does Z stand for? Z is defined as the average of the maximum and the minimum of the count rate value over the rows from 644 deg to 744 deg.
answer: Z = 204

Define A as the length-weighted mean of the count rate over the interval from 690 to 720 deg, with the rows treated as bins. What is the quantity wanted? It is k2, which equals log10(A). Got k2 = 2.37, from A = 233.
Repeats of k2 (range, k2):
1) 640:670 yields 2.34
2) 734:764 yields 2.38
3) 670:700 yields 2.29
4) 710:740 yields 2.38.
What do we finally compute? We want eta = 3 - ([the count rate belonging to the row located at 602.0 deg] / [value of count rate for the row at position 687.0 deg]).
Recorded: 1.61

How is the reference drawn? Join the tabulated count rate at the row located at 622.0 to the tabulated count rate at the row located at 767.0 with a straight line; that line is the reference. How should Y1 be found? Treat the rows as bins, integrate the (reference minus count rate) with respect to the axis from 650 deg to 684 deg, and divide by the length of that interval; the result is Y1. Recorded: 30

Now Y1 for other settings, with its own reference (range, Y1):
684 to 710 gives 13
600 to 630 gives -10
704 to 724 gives -8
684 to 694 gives 38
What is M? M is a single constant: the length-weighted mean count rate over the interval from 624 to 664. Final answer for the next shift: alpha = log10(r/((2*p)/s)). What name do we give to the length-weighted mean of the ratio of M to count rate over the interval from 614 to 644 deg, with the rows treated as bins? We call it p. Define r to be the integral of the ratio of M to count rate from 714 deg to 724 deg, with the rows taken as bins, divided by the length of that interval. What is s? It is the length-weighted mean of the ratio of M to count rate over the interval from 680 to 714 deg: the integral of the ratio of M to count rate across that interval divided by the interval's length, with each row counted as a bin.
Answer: -0.307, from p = 0.98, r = 0.91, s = 1.061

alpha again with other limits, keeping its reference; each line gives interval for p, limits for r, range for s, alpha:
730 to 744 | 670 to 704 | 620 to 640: -0.221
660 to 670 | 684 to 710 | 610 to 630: -0.361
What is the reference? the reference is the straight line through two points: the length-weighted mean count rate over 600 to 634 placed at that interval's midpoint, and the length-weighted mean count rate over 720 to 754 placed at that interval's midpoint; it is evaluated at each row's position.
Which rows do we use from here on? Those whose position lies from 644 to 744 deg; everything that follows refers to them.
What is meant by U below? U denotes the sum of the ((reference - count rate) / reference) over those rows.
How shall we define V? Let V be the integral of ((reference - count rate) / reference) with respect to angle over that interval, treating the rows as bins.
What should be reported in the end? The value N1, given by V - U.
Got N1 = 6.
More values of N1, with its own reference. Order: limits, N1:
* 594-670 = 1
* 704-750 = 0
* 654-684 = 4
